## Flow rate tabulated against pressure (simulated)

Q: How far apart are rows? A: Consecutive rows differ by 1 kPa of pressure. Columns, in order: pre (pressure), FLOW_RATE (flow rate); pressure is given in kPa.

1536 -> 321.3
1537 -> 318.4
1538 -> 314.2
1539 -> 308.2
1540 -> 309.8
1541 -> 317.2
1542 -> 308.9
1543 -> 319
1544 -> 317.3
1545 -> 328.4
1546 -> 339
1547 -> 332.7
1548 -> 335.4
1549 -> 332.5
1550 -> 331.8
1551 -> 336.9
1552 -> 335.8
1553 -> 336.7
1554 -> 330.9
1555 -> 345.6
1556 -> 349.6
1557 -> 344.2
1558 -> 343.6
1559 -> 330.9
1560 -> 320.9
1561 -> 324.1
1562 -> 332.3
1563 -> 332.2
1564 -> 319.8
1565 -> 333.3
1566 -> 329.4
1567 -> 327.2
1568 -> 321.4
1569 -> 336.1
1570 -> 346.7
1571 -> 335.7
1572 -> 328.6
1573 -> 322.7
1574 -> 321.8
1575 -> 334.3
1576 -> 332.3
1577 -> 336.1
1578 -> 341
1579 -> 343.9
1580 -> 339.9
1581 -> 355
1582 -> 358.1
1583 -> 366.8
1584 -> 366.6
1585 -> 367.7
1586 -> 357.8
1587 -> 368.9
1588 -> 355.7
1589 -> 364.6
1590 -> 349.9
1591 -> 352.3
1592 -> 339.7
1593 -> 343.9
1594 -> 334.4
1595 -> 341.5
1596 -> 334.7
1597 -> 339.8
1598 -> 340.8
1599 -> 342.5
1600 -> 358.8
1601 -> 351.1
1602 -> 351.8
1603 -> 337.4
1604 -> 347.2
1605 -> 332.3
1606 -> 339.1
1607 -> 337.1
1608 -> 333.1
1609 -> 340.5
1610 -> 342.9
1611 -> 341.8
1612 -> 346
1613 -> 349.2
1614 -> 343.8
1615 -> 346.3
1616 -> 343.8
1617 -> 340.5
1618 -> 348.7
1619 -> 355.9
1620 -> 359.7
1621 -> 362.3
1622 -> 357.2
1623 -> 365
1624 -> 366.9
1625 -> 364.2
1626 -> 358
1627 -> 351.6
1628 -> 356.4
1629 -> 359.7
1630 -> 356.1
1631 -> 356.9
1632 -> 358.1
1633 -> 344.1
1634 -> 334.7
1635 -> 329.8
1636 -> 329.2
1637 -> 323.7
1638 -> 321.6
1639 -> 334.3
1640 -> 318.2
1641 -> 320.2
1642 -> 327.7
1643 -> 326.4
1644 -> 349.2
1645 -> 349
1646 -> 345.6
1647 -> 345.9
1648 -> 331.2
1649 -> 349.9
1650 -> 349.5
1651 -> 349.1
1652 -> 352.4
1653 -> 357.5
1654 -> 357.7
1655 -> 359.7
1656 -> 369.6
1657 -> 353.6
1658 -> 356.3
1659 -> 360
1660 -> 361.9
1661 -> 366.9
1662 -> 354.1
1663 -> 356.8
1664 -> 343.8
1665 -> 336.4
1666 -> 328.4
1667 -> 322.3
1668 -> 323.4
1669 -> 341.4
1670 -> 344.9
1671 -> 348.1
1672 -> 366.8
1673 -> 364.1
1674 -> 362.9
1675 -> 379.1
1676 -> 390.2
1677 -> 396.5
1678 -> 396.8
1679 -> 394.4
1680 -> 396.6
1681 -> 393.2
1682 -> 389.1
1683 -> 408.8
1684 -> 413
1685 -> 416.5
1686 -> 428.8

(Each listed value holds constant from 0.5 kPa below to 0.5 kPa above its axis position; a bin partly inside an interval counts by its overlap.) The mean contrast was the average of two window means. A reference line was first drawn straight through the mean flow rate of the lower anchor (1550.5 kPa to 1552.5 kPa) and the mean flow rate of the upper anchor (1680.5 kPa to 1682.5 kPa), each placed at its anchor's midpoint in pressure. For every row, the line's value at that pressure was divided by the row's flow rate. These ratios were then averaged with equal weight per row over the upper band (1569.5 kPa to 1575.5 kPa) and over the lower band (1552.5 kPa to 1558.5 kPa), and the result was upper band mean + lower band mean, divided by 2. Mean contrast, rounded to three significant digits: 1.02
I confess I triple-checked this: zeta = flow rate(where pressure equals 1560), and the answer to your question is 320.9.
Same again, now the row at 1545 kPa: 328.4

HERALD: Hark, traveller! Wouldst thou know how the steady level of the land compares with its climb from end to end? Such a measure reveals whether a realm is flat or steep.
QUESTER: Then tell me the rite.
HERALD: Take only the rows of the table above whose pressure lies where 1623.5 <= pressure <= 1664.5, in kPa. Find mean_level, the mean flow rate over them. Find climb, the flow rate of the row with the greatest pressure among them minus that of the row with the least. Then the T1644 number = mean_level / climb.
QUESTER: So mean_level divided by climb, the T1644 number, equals -15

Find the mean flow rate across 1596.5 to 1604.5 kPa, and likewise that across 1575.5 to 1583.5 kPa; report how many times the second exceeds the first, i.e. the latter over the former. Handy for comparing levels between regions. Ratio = 1.00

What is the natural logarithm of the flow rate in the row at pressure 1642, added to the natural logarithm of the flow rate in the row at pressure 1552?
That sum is 11.6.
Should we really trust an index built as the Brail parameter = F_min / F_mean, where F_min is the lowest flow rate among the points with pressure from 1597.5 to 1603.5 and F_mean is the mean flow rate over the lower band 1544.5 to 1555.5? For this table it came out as 1.01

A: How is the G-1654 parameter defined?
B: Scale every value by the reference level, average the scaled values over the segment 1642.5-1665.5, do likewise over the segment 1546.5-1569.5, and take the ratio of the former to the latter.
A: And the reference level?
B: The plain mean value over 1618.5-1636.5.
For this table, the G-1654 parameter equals 1.05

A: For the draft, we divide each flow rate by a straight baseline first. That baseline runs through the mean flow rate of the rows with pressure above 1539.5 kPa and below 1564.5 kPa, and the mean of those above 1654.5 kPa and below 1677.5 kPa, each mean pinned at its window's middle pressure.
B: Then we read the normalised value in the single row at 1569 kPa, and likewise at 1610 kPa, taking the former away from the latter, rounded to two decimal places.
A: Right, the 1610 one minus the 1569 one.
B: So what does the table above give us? -0.01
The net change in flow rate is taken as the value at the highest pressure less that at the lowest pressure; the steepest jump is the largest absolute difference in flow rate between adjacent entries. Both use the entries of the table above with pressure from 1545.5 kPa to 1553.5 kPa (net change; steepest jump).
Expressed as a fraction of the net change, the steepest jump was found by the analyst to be -2.7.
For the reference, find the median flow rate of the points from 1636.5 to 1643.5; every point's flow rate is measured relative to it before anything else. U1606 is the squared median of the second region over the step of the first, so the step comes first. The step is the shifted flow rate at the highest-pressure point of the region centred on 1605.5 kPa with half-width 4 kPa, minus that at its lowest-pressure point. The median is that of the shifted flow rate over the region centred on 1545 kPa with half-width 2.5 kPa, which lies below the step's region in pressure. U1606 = -2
